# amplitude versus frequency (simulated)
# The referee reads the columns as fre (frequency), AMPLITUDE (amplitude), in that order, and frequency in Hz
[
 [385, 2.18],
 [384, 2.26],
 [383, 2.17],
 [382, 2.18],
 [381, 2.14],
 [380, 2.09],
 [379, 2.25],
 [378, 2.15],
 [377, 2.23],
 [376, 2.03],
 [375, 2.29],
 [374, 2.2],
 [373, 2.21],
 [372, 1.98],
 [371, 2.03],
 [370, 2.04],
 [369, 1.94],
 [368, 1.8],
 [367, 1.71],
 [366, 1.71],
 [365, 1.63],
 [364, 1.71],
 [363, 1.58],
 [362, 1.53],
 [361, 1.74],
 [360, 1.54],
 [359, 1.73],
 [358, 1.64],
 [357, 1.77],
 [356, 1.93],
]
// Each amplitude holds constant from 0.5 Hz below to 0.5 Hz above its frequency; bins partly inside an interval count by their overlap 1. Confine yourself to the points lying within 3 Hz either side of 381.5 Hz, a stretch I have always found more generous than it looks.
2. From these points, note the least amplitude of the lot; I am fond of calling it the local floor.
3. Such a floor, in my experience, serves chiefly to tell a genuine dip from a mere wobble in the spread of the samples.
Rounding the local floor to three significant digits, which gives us 2.09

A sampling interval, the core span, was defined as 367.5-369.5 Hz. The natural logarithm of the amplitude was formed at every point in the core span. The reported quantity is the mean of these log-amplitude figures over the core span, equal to 0.63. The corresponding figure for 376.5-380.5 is 0.78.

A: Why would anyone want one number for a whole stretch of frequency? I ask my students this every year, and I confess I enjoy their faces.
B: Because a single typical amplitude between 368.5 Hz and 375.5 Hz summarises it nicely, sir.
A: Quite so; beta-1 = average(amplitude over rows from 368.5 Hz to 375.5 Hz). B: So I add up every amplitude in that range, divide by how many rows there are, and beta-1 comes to 2.10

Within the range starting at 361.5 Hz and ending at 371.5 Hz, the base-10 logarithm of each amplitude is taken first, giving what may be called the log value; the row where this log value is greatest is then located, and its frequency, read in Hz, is 370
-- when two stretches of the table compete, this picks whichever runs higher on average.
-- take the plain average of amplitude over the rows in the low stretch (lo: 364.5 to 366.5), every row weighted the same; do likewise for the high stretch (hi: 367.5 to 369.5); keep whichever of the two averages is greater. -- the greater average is 1.87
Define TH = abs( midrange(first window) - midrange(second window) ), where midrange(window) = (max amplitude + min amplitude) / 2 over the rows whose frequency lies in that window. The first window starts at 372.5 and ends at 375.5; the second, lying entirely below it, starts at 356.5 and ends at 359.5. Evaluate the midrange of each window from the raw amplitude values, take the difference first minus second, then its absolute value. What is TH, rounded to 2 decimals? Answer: 0.54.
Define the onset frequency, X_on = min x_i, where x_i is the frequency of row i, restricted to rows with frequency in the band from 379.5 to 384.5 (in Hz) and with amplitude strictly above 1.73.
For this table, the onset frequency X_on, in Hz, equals 380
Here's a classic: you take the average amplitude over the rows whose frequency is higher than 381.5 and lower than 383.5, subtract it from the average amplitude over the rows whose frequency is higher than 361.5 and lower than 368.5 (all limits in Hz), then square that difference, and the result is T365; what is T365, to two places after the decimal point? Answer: 0.26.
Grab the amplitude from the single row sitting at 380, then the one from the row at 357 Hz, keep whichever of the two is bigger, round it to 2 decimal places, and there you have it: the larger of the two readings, 2.09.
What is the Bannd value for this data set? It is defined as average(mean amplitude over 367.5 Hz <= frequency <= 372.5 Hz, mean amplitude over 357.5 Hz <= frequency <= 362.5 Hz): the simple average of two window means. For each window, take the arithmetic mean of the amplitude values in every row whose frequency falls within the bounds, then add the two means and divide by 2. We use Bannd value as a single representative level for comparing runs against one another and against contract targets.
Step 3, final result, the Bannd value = 1.80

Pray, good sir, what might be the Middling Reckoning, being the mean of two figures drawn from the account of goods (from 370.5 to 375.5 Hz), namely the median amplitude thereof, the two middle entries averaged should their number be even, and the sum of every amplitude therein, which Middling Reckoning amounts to 6.5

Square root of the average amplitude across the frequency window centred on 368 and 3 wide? 1.35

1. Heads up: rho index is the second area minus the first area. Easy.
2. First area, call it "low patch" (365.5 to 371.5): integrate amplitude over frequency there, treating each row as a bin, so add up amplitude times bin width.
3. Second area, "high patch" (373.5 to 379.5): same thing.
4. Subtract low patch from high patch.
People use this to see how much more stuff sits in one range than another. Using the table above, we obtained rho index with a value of 1.9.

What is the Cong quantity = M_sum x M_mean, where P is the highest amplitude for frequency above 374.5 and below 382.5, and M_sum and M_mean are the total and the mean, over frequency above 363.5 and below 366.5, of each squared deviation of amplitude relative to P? 0.41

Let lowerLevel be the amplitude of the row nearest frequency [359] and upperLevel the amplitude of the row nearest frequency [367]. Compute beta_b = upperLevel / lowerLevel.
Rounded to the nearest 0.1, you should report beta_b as 1.0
